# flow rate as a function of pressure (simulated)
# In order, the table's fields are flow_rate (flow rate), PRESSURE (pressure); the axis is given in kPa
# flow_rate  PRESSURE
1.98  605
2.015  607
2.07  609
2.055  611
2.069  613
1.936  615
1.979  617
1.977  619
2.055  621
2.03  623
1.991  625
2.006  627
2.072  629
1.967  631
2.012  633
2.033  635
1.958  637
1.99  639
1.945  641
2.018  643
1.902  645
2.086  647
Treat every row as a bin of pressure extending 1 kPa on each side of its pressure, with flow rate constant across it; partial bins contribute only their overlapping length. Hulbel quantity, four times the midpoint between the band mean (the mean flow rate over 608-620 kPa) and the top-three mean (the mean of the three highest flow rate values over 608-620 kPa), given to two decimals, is 8.16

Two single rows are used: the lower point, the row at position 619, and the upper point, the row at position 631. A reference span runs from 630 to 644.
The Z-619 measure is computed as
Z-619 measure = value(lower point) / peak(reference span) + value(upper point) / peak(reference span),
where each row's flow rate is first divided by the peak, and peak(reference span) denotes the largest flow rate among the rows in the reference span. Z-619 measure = 1.940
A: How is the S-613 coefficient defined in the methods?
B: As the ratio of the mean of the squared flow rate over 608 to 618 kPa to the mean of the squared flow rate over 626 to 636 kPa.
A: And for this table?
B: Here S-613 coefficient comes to 1.004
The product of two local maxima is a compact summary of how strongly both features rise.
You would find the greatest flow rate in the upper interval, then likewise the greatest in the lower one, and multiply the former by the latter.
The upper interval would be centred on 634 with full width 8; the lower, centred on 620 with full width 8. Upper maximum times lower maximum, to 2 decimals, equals 4.18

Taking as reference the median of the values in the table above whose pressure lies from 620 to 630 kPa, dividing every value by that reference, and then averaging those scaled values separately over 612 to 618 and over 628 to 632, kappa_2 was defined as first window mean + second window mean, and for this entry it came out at 1.98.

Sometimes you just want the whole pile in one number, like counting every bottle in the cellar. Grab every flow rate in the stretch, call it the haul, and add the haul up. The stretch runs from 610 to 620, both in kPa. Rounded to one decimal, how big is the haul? 10.0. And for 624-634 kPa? 10.0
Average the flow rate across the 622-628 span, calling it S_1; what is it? 2.009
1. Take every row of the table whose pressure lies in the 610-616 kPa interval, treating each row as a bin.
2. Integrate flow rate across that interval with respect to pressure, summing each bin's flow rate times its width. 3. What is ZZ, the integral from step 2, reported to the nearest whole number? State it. 12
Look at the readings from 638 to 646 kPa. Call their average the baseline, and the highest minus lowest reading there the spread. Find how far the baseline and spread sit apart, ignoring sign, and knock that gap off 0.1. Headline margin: -1.748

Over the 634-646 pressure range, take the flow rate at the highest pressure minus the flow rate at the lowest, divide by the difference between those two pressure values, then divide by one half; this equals -0.026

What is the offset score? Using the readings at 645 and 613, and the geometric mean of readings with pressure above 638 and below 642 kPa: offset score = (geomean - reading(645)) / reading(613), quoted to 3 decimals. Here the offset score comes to 0.032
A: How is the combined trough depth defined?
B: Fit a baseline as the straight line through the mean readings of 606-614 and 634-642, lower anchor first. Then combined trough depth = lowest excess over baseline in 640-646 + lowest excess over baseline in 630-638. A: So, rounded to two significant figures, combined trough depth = -0.094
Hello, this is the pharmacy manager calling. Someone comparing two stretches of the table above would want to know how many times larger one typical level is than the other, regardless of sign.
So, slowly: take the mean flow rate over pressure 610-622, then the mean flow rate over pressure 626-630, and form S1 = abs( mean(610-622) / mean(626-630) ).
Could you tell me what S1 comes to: 0.987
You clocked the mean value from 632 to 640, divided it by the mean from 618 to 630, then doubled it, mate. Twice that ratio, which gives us 1.977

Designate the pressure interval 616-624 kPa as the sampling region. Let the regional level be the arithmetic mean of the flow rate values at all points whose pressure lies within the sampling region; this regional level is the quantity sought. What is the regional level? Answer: 2.01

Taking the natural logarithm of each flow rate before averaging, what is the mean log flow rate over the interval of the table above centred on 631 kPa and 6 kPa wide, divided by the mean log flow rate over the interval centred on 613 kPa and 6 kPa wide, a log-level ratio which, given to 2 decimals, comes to 1.00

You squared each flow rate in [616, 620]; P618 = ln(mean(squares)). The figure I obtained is 1.36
